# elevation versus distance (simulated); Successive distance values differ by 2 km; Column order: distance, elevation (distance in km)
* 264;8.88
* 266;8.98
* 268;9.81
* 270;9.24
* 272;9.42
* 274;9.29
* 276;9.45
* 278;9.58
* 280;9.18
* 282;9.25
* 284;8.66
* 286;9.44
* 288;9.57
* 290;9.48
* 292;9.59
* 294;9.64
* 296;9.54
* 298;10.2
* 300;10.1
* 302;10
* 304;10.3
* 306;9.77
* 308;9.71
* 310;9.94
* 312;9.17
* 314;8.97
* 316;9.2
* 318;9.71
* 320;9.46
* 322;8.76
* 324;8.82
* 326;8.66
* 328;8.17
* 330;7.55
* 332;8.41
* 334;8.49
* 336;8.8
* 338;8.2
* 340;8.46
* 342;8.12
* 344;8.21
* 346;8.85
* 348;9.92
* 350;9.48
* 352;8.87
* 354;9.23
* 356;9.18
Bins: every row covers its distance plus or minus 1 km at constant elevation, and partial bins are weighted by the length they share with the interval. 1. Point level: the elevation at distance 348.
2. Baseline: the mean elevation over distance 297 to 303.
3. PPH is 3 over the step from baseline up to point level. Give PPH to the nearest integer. -17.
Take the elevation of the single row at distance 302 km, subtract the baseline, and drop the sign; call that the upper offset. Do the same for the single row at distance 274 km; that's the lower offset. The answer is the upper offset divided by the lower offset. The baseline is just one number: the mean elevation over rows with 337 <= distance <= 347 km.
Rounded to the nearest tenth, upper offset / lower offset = 1.8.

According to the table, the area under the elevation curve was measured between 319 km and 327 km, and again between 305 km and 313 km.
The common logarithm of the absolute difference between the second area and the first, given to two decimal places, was 0.76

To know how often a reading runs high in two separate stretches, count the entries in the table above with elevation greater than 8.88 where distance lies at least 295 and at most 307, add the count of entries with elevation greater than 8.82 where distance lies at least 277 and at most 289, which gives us 11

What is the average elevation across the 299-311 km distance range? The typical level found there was 9.97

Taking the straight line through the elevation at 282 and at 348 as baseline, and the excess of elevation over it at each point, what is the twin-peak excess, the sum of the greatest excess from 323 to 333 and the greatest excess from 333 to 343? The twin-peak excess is -1.9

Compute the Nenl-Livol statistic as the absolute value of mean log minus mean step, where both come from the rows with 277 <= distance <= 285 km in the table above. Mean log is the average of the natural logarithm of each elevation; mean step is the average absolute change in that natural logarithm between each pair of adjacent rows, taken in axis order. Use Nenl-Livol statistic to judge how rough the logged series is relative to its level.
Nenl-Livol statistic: 2.18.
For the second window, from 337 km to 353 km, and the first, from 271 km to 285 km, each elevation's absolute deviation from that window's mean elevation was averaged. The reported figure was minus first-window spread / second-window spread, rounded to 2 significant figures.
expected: -0.38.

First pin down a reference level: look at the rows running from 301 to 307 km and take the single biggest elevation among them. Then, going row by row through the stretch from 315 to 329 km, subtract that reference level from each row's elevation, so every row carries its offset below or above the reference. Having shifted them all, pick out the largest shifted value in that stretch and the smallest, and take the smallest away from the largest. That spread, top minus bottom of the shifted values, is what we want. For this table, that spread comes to 1.5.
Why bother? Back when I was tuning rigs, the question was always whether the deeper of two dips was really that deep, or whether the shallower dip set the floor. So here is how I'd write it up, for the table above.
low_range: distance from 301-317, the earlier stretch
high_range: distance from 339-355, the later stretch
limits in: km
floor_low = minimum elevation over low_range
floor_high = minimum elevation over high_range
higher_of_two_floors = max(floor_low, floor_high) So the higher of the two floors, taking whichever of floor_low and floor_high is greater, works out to 8.97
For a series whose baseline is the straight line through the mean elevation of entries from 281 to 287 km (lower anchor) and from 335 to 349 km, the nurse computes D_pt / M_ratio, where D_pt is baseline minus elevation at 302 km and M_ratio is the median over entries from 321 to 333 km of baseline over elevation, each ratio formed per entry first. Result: -1.0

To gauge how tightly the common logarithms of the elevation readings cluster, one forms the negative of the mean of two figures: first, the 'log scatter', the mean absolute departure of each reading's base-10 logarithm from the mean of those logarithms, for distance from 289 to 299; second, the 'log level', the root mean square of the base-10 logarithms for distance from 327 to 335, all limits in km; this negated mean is -0.460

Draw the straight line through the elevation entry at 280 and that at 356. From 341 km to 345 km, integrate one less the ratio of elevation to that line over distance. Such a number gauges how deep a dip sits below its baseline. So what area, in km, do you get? 0.44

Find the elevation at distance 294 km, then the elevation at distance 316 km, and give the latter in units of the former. 0.95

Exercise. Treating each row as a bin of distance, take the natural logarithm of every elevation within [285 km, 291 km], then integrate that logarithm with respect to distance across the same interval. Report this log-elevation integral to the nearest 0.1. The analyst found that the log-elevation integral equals 13.5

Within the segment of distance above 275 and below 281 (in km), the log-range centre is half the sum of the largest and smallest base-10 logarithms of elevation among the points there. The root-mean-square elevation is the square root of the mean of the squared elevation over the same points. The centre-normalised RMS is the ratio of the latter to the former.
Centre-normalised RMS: 9.67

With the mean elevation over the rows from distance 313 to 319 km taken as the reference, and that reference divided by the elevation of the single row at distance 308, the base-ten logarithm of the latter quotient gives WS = -0.019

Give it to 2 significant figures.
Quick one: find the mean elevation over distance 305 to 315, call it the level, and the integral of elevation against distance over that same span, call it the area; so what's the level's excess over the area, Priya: -86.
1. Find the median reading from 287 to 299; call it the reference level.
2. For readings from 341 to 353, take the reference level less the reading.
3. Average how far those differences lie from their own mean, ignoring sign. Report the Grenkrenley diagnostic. 0.53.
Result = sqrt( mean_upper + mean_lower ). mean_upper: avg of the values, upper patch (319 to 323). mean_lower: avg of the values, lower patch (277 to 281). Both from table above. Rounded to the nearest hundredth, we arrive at 4.30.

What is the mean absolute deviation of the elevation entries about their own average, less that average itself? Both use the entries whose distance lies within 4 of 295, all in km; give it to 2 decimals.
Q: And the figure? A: -9.51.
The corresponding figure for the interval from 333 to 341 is -8.33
